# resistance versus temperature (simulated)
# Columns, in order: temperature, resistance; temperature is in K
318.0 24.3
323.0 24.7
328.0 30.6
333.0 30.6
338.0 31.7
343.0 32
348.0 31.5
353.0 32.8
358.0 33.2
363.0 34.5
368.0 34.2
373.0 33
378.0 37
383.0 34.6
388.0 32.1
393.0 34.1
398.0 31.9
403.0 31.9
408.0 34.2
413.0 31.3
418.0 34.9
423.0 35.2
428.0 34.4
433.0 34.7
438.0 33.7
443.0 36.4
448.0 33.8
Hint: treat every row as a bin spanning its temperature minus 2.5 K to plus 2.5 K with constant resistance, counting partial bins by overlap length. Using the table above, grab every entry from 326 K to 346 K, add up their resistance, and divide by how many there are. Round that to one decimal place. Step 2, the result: 31.2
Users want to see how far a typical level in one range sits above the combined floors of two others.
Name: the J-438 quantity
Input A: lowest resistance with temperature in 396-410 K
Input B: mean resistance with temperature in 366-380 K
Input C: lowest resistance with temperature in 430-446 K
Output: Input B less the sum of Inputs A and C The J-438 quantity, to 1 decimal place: -30.9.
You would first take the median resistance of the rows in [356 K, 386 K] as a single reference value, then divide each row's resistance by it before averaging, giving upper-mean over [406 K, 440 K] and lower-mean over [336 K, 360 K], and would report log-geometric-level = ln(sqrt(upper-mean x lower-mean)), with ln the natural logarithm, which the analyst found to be -0.036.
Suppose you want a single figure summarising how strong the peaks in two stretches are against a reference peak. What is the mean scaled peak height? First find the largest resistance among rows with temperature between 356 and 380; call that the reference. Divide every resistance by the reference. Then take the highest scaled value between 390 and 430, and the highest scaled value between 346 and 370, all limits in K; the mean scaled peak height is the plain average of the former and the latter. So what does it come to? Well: 0.94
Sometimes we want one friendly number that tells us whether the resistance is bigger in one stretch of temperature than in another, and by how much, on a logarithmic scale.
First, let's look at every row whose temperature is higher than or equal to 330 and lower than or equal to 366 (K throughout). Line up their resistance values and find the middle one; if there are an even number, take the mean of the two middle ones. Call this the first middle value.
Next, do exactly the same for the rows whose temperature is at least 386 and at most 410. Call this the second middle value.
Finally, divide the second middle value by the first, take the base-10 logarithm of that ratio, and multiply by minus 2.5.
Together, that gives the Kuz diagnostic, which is -0.003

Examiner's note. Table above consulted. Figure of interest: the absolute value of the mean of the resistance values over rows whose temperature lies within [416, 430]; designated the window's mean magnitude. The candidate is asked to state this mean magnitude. 34.8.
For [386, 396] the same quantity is 33.1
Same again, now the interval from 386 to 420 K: 32.9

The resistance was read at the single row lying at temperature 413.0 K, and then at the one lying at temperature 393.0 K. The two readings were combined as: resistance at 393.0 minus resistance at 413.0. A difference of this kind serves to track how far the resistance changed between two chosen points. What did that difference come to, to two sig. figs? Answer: 2.8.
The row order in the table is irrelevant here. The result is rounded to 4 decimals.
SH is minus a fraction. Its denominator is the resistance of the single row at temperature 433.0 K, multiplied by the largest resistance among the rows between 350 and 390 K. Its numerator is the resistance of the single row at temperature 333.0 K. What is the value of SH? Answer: -0.0238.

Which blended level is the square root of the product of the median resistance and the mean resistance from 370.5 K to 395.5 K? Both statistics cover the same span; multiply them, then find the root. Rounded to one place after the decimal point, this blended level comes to 34.1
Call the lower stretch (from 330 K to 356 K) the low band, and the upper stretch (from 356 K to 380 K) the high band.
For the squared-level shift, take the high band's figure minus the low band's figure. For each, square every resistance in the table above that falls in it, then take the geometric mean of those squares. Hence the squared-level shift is 174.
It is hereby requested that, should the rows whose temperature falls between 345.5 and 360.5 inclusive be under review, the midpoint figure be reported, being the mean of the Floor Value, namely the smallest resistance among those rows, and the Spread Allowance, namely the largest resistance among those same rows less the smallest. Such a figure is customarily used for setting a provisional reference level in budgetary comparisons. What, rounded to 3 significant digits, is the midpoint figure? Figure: 16.6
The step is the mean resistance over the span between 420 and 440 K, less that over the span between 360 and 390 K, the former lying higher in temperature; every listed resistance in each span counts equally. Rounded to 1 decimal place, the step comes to 0.3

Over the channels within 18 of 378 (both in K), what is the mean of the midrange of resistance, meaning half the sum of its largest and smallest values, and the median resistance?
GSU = 34.4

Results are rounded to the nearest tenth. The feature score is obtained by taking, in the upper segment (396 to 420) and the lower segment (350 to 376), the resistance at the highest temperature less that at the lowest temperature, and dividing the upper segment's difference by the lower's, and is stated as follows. 15.0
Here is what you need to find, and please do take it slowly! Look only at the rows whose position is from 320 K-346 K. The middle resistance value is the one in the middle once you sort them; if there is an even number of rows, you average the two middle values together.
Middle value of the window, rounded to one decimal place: 30.6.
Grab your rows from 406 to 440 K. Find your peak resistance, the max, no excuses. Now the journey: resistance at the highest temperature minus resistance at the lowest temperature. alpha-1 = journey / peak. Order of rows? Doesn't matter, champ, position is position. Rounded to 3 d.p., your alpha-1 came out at -0.014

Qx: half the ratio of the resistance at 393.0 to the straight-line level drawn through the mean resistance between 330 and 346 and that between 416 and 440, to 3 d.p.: 0.511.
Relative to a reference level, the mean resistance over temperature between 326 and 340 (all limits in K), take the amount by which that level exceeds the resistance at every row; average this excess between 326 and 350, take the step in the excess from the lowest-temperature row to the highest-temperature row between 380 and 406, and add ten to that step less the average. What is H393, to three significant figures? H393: 13.0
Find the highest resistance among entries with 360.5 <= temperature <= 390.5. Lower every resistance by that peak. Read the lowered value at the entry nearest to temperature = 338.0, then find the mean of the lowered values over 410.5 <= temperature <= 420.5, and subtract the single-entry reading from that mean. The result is 1.4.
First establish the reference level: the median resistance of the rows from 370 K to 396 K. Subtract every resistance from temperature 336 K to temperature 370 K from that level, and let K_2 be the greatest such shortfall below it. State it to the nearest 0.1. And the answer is 2.6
